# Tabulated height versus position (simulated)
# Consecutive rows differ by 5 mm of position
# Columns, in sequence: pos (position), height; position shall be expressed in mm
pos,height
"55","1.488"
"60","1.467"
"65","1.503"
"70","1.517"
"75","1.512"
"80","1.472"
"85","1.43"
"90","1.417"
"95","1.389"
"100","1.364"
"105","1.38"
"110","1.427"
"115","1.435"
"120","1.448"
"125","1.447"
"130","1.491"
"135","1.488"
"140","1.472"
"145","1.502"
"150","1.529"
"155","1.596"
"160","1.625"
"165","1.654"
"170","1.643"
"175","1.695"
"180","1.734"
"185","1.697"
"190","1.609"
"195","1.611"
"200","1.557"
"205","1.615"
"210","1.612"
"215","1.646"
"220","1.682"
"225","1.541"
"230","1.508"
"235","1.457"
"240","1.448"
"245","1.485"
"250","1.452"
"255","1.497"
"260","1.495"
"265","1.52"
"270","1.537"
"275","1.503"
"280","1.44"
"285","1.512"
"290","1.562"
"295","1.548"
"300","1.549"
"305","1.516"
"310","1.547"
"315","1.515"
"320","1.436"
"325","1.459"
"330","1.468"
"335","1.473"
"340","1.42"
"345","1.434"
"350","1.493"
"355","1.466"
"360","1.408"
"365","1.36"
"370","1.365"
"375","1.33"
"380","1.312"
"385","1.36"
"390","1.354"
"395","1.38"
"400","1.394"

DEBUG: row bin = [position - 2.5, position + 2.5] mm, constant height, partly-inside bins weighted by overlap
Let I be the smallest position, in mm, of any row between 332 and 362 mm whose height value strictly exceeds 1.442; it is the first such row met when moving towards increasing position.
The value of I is 335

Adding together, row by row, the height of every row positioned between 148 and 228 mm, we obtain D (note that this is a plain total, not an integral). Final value 26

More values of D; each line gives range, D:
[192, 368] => 53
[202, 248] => 14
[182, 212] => 10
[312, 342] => 9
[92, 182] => 27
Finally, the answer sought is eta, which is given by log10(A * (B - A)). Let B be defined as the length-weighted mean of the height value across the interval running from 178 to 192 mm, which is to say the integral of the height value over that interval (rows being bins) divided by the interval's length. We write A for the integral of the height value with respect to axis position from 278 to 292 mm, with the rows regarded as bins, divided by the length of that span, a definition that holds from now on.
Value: -0.6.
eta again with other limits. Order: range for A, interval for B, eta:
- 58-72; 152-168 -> -0.7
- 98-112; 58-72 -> -0.8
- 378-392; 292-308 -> -0.6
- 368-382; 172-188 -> -0.3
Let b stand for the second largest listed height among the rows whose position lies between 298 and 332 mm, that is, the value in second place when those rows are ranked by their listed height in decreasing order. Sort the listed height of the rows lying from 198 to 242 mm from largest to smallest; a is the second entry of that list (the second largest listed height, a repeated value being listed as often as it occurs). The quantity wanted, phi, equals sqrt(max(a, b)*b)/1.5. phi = 1.06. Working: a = 1.646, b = 1.547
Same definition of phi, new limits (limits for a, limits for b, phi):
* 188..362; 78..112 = 1.02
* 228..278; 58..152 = 1.01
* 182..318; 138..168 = 1.10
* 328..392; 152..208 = 1.13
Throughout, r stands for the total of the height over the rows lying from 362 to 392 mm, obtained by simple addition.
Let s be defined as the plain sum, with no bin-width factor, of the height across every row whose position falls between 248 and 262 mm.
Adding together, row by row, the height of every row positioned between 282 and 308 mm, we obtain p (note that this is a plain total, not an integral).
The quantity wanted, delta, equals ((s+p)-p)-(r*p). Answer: -58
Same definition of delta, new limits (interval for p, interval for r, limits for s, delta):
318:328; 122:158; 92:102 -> -28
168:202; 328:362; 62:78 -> -113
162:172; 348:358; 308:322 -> -5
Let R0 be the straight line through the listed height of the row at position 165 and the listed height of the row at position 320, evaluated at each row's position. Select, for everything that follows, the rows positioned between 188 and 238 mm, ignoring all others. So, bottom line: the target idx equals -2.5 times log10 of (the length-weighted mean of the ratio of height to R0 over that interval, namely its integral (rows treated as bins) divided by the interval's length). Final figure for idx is 0.00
